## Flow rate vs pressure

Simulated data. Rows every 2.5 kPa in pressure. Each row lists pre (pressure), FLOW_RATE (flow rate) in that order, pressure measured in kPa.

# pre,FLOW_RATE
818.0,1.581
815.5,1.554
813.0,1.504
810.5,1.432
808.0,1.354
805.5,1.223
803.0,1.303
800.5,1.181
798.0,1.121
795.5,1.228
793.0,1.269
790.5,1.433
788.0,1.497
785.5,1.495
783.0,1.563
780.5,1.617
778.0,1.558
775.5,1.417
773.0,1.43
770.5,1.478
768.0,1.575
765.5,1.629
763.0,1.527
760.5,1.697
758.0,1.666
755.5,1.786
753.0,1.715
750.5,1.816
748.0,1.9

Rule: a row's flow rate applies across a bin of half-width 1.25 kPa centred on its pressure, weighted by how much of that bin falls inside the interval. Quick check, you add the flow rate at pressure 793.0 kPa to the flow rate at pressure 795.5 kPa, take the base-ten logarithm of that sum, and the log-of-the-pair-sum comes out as 0.40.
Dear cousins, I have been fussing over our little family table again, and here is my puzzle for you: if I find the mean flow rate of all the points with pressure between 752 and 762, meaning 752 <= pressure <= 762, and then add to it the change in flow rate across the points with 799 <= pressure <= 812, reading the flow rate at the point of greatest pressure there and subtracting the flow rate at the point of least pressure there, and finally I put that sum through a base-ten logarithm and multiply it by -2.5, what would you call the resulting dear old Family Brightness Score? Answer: -0.73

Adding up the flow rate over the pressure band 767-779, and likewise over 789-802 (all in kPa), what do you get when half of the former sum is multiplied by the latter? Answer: 23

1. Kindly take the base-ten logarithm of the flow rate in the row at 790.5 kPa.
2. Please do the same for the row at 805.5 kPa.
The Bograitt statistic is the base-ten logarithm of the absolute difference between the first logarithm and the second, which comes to -1.2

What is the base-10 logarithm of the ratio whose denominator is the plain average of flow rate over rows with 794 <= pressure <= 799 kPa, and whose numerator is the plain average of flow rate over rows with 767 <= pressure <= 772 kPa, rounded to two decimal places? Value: 0.11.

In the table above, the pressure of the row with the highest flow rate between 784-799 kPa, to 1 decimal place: 788.0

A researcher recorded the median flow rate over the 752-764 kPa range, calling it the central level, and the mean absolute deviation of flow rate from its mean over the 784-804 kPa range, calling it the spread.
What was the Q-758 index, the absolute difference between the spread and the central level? 1.58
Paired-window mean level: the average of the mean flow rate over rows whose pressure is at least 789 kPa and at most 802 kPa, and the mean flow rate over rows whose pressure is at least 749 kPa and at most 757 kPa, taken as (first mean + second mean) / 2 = 1.51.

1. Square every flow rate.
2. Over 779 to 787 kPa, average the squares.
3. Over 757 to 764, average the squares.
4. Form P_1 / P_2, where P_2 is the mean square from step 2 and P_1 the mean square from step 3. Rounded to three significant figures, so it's 1.10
